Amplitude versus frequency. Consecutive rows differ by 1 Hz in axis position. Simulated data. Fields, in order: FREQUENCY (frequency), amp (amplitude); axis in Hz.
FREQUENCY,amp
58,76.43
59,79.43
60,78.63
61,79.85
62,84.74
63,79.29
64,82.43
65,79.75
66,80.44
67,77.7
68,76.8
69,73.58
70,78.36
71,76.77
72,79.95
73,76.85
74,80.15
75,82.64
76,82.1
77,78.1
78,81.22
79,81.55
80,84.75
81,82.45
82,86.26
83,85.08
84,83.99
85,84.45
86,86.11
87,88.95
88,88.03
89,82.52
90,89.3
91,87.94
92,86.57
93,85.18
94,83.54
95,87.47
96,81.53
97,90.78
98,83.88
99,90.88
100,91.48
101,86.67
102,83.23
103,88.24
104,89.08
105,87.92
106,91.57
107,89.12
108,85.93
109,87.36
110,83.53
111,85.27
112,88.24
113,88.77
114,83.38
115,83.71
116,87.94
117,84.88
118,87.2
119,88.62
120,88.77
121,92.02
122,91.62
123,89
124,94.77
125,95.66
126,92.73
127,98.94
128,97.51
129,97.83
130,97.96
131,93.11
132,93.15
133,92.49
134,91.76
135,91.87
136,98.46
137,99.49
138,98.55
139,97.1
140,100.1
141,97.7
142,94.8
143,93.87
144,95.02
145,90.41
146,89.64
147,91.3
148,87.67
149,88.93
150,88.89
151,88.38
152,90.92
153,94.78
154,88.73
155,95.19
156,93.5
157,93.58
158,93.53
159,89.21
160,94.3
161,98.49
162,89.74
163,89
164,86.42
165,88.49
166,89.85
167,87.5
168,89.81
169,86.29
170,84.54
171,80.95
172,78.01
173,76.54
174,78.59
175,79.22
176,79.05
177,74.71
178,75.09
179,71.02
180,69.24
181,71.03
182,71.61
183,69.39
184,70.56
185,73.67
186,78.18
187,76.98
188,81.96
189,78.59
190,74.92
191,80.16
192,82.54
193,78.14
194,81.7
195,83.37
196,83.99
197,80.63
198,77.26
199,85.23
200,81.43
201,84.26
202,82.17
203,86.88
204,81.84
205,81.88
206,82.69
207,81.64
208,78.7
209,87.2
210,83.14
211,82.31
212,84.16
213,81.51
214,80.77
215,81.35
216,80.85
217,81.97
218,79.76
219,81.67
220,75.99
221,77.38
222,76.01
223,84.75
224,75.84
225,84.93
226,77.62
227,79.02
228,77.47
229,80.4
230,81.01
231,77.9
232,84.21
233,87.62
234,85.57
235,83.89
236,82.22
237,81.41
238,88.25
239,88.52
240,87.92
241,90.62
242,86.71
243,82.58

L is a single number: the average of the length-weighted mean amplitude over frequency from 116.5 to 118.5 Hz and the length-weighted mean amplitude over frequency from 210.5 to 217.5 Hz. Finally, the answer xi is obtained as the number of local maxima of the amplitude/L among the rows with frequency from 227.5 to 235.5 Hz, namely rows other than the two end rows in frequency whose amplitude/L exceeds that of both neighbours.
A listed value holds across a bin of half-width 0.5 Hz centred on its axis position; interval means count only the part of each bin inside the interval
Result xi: 2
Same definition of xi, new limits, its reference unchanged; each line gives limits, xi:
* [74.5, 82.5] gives 1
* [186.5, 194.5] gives 2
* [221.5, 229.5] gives 3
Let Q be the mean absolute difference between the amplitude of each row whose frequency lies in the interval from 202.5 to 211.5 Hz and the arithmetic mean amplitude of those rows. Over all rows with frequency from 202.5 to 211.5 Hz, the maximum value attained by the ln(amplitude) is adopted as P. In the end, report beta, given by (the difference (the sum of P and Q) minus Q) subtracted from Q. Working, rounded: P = 4.47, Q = 1.9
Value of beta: -2.6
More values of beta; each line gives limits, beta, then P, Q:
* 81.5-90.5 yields -2.7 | 4.49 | 1.8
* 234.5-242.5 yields -1.7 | 4.51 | 2.8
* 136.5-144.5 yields -2.7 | 4.61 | 1.9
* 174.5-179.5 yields -1.7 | 4.37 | 2.7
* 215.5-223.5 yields -1.9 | 4.44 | 2.5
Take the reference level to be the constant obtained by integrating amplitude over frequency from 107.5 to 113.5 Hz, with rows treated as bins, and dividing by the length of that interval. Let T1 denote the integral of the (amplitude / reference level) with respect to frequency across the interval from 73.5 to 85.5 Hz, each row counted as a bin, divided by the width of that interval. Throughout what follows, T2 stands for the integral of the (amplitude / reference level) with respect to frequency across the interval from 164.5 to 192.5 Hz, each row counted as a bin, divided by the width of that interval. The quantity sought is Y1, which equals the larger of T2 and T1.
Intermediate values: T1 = 0.96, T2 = 0.91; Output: 0.96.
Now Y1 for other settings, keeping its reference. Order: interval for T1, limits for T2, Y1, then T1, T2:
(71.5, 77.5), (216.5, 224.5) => 0.92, 0.92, 0.92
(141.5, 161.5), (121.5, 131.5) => 1.10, 1.06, 1.10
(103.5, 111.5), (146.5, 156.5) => 1.05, 1.01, 1.05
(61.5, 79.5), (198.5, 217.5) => 0.96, 0.92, 0.96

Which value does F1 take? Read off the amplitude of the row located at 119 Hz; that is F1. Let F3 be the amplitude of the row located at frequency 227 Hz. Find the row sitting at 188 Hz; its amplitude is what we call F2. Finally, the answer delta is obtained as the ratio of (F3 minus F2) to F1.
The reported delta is -0.03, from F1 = 88.62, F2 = 81.96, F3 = 79.02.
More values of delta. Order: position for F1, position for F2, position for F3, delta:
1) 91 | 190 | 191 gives 0.06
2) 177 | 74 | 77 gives -0.03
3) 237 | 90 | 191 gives -0.11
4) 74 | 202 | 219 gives -0.01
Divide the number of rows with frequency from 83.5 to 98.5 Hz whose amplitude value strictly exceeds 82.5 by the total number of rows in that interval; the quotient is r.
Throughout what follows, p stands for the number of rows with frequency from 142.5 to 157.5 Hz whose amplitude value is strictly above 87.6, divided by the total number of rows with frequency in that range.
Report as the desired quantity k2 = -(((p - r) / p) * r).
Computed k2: -0.06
